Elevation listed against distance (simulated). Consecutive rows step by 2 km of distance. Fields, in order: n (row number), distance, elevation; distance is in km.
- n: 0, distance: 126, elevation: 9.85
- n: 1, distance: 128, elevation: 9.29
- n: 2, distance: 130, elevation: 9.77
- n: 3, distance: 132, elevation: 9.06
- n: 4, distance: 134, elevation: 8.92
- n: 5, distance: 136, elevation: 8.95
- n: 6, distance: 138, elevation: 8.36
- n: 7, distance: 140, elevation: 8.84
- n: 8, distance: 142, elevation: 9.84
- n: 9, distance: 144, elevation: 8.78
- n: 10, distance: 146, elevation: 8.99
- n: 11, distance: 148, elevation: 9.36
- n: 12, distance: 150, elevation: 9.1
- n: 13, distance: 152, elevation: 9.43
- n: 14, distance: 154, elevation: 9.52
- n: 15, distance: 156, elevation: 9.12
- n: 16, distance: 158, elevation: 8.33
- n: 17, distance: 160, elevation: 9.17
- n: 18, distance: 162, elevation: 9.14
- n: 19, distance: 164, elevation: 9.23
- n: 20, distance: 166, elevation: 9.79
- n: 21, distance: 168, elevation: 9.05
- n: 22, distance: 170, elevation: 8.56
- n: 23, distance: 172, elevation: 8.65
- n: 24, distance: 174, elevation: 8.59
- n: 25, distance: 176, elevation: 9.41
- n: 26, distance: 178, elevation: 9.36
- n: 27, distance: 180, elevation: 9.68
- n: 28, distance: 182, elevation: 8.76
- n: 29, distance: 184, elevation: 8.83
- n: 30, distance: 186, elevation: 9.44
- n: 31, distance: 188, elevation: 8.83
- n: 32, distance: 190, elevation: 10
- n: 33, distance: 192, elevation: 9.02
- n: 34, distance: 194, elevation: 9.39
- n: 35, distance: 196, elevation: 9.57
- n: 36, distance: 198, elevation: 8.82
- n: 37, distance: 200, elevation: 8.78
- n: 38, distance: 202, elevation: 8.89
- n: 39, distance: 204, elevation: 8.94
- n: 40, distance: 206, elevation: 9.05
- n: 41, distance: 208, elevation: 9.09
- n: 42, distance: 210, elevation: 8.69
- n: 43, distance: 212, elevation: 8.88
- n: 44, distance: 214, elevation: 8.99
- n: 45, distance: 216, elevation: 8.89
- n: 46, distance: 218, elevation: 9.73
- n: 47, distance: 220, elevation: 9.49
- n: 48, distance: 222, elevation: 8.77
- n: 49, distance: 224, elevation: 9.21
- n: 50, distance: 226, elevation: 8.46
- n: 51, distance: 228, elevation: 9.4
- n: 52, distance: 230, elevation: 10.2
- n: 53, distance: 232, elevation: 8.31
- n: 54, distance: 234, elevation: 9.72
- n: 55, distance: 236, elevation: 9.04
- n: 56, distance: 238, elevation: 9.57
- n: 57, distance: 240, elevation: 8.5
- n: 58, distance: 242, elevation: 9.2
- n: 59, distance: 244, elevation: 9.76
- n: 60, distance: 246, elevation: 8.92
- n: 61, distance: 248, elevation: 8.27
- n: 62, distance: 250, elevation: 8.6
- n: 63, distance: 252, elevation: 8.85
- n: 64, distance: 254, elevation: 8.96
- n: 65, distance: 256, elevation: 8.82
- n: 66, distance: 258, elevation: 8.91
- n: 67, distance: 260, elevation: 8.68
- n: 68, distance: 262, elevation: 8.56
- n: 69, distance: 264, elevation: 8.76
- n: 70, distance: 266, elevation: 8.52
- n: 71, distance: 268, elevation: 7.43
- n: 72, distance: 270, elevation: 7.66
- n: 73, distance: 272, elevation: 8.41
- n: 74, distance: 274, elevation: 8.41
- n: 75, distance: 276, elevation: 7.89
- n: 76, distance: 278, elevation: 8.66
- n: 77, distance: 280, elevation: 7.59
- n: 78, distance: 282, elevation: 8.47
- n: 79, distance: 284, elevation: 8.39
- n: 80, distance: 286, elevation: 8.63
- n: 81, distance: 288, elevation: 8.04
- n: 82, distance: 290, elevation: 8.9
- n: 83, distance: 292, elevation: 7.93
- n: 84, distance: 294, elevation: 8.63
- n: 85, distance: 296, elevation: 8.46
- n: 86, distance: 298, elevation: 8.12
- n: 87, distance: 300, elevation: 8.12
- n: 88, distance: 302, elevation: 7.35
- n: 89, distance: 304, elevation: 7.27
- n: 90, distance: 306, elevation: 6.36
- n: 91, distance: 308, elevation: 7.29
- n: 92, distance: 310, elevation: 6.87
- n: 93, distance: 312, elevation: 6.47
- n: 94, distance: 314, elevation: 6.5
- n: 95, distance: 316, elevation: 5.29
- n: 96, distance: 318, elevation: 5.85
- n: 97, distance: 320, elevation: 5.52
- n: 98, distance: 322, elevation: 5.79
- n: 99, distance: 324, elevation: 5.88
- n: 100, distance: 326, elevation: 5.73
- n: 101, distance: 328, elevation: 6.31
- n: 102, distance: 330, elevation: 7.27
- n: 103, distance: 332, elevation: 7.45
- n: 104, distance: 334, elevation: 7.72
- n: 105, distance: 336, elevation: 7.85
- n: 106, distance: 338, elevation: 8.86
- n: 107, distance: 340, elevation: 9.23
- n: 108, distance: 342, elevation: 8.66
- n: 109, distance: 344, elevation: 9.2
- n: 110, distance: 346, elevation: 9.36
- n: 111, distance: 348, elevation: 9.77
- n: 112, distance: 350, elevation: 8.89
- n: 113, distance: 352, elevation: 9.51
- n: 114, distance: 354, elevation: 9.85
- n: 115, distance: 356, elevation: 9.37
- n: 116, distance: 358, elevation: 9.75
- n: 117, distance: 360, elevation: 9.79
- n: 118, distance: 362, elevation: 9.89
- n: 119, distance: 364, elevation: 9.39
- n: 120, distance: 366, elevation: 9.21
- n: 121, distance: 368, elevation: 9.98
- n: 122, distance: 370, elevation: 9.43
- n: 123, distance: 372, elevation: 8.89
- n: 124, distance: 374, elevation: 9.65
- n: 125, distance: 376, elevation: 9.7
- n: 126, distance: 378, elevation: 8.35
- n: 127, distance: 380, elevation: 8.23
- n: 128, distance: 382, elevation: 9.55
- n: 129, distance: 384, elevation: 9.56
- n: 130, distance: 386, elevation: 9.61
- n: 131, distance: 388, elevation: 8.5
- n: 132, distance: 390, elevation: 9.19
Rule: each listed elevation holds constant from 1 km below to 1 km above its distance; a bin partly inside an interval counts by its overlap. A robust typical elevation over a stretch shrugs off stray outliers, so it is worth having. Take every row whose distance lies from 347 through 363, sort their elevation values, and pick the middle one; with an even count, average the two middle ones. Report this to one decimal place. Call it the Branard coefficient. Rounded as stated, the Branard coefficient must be 9.8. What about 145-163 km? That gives 9.1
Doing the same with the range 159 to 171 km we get 9.2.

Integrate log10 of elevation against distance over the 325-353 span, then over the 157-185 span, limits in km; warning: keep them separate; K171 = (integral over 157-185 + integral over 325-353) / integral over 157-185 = 1.955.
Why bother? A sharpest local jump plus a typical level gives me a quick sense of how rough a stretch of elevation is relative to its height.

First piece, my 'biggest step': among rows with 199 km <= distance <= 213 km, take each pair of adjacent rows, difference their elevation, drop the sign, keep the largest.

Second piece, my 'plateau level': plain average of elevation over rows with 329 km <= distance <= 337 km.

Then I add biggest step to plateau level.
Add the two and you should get 8.0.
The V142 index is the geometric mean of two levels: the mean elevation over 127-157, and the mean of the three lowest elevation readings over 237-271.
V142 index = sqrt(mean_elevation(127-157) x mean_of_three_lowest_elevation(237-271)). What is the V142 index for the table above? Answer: 8.4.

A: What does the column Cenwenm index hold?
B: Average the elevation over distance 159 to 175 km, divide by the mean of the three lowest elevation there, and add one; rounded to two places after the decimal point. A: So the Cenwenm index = 2.05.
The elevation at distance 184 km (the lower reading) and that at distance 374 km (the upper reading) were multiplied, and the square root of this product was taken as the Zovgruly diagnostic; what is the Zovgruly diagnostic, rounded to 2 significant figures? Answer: 9.2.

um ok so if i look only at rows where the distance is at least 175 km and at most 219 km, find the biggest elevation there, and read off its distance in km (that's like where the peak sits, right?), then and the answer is 190 km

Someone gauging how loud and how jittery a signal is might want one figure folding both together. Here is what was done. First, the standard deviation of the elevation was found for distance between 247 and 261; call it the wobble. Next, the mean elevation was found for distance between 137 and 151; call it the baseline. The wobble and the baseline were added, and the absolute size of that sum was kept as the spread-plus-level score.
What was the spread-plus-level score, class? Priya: 9.3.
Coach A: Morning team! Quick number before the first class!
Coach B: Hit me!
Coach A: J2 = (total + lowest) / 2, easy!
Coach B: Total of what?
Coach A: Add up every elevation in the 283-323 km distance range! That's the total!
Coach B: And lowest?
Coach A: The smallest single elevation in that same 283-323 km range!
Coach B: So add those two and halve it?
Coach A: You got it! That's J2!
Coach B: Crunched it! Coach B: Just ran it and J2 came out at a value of 76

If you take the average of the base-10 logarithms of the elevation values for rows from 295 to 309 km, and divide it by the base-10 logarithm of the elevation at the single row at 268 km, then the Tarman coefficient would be 1.01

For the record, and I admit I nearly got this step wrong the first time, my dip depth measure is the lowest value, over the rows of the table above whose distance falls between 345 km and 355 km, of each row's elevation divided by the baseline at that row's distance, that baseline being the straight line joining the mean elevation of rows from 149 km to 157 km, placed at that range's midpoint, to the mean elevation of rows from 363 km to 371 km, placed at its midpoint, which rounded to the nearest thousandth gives 0.937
